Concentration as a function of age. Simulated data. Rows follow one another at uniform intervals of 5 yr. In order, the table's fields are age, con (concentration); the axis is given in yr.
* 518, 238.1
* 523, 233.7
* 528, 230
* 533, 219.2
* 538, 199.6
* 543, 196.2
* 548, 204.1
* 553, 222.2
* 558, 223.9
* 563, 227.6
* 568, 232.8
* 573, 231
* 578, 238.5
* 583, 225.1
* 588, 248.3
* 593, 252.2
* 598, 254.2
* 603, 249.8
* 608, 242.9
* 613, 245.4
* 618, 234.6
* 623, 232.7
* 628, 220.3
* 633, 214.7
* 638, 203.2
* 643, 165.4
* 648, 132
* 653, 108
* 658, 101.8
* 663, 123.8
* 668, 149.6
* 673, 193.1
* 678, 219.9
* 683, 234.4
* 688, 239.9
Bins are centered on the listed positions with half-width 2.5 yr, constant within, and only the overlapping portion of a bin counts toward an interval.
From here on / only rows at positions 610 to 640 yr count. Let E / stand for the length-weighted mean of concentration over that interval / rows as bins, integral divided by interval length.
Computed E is 226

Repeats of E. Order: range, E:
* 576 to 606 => 245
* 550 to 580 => 229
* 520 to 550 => 214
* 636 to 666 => 138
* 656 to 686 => 173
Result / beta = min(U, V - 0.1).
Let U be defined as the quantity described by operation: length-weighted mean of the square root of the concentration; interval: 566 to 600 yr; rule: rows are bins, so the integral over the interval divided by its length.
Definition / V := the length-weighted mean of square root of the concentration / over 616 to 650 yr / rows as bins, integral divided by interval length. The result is 14.0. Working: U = 15.49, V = 14.1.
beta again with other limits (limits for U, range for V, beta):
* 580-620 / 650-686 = 12.5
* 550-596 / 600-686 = 13.7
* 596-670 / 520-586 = 13.7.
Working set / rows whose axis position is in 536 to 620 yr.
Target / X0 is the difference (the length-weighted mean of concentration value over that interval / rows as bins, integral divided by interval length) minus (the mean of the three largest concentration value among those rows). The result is -21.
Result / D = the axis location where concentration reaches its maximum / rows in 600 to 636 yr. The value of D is 603 yr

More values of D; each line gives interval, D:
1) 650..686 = 683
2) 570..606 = 598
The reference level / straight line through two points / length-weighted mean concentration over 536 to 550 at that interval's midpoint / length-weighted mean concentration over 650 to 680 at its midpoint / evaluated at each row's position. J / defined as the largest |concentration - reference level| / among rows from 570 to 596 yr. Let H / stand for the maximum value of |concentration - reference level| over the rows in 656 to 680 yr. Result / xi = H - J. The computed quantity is 4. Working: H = 78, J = 74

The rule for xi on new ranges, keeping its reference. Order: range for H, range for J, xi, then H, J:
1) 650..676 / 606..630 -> -26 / 49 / 75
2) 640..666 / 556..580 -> -4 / 49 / 54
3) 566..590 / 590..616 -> -10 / 68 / 78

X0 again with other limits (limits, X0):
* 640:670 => -18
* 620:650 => -26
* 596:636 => -14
